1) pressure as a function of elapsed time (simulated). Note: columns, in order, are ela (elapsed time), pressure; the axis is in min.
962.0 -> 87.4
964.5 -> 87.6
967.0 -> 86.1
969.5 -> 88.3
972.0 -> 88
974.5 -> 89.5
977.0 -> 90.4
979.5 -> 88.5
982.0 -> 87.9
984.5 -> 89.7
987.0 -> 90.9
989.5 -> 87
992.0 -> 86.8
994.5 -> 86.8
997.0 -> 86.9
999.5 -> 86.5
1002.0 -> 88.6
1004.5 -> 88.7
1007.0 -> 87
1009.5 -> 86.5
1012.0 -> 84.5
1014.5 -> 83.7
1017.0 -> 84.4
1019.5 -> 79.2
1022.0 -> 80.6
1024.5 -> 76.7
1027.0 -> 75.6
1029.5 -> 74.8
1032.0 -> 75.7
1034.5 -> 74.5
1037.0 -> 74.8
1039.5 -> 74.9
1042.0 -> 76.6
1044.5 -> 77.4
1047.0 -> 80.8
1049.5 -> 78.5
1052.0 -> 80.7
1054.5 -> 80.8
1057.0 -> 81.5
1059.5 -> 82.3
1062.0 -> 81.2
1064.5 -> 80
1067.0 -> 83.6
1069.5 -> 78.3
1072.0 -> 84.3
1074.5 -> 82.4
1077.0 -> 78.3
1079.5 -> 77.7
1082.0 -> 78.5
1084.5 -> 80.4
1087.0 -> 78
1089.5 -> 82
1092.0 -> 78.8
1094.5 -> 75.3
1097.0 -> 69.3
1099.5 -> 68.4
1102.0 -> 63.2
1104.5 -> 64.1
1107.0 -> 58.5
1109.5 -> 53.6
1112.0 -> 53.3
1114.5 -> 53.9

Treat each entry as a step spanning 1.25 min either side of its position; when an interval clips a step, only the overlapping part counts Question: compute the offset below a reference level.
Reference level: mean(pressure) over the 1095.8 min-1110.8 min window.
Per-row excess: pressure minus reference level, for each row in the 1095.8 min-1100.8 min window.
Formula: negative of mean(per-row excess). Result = -6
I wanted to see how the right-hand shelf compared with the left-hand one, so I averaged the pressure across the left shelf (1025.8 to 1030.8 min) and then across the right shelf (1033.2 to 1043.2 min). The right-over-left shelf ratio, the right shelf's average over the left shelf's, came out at 1.00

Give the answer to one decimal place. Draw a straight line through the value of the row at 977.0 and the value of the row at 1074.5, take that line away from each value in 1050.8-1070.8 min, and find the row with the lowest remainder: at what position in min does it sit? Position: 1069.5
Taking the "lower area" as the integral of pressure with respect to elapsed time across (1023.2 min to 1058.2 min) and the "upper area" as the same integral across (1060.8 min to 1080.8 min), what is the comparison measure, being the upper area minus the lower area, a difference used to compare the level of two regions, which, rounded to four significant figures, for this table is -1094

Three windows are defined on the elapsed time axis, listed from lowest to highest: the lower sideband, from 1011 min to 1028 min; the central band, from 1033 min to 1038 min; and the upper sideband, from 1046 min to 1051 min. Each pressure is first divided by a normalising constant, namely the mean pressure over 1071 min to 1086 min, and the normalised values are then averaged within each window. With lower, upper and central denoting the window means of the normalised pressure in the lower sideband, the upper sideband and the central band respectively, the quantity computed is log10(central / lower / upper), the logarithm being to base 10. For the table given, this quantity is -0.03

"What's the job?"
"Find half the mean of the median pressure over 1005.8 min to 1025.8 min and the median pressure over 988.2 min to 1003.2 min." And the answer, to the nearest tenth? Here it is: 42.7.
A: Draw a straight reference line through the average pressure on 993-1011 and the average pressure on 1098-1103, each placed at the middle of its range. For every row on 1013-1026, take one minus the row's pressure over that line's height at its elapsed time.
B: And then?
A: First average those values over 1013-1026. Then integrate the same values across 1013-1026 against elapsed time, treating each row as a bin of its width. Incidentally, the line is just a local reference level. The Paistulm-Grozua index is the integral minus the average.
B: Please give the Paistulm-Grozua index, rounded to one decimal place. 0.4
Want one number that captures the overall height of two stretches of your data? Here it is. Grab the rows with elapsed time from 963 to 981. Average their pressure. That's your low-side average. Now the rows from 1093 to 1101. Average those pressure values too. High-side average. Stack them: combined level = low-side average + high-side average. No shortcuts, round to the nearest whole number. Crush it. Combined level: 159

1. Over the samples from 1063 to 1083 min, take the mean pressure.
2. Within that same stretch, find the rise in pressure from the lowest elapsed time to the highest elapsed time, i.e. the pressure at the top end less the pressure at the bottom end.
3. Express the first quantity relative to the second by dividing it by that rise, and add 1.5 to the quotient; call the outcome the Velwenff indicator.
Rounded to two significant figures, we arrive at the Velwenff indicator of -52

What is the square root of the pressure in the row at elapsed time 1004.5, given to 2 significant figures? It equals 9.4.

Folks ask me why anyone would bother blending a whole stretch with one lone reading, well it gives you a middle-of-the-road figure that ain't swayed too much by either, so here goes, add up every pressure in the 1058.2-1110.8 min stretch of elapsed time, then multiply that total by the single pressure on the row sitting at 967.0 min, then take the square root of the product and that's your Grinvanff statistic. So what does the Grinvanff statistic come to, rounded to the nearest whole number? 369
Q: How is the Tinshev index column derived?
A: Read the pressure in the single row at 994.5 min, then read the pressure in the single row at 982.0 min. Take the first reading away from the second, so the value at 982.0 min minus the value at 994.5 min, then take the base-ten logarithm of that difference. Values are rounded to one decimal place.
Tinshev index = 0.0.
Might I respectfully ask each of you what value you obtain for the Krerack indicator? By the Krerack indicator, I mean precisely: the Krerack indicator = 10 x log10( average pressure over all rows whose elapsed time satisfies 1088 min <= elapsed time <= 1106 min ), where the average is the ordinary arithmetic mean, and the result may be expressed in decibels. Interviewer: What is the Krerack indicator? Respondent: 18.5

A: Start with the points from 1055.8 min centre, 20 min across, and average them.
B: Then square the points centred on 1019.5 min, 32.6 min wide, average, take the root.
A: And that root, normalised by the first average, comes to 1.00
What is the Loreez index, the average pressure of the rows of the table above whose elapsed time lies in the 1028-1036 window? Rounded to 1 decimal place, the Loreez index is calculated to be 75.0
